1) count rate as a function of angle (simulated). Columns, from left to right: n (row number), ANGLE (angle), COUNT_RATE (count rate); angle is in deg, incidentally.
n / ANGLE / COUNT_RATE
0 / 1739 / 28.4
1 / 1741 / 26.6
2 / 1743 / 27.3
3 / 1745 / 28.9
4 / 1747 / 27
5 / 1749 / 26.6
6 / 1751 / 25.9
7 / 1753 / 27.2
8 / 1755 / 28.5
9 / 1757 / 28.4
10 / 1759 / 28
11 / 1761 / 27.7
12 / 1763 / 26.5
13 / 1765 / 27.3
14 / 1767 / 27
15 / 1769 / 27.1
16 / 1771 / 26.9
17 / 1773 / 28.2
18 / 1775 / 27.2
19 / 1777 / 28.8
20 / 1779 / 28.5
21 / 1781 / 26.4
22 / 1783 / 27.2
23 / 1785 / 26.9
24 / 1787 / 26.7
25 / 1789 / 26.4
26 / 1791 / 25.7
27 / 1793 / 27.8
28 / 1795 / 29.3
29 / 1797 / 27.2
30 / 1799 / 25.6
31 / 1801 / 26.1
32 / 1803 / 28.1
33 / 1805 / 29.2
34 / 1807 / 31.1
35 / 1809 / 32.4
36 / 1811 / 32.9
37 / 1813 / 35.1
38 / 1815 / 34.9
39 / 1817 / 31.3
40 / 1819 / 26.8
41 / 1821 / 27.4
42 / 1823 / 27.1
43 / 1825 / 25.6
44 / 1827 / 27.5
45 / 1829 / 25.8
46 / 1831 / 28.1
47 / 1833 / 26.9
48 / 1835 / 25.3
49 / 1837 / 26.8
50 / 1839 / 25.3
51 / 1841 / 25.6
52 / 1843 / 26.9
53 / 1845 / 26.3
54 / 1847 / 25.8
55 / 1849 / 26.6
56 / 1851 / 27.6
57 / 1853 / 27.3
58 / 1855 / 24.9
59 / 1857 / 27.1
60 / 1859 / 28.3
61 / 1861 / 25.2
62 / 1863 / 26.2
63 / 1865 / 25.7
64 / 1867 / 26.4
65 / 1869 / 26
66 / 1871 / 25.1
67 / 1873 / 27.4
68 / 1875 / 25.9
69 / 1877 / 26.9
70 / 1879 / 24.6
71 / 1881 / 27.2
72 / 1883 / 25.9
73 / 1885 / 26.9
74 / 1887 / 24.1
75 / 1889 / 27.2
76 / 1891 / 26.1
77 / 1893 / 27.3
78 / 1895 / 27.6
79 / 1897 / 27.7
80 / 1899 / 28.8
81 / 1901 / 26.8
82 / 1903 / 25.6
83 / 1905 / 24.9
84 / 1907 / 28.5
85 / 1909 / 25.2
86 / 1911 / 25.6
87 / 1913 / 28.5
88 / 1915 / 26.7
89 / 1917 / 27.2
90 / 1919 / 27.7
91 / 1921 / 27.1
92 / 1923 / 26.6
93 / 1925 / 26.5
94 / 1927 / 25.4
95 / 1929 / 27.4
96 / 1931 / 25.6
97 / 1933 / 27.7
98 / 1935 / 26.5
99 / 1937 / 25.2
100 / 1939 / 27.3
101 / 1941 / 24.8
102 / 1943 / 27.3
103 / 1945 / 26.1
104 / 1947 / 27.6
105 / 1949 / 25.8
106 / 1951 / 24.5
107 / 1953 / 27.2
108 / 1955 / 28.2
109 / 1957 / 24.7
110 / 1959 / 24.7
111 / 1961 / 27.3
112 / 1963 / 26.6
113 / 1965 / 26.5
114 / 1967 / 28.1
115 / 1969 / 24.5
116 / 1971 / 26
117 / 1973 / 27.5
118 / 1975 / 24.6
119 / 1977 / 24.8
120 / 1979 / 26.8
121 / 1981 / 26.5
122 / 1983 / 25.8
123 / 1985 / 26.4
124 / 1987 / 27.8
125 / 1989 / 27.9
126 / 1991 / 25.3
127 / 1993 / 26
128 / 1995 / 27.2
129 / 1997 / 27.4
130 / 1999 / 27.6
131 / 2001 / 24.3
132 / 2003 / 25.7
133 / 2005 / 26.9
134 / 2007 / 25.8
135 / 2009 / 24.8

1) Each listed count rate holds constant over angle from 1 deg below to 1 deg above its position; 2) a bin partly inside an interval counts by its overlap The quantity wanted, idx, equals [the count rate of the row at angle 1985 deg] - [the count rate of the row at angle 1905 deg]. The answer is 1.5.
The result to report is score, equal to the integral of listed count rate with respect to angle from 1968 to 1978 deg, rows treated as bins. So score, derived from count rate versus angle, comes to 255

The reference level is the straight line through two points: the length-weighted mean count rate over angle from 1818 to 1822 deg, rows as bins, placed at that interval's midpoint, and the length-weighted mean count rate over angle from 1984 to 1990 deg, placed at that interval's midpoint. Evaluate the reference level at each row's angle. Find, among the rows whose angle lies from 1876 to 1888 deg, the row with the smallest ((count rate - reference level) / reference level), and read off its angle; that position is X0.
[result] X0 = 1887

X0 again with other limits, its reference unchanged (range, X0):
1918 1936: 1927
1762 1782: 1781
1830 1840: 1839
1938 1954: 1951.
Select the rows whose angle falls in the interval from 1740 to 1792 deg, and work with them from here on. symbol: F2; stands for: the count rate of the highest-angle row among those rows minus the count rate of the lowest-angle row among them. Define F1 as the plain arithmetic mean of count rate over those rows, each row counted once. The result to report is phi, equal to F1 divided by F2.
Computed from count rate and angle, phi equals -30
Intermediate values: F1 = 27.3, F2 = -1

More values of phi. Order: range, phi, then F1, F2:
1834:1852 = 11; 26.2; 2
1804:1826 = -8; 30.3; -4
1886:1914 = 6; 26.7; 4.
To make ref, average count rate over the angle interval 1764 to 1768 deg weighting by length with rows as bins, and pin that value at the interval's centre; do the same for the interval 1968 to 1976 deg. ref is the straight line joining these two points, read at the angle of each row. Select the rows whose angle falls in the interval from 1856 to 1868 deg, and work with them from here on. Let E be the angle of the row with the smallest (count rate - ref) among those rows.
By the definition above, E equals 1861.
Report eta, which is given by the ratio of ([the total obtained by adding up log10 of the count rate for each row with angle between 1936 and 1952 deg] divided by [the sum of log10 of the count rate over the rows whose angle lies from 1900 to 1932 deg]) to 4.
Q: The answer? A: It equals 0.1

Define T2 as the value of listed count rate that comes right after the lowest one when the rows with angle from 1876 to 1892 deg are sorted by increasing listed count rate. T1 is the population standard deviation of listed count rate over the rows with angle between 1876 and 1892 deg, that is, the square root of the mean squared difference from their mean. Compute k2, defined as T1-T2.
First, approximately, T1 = 1.12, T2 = 24.6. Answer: -23.5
